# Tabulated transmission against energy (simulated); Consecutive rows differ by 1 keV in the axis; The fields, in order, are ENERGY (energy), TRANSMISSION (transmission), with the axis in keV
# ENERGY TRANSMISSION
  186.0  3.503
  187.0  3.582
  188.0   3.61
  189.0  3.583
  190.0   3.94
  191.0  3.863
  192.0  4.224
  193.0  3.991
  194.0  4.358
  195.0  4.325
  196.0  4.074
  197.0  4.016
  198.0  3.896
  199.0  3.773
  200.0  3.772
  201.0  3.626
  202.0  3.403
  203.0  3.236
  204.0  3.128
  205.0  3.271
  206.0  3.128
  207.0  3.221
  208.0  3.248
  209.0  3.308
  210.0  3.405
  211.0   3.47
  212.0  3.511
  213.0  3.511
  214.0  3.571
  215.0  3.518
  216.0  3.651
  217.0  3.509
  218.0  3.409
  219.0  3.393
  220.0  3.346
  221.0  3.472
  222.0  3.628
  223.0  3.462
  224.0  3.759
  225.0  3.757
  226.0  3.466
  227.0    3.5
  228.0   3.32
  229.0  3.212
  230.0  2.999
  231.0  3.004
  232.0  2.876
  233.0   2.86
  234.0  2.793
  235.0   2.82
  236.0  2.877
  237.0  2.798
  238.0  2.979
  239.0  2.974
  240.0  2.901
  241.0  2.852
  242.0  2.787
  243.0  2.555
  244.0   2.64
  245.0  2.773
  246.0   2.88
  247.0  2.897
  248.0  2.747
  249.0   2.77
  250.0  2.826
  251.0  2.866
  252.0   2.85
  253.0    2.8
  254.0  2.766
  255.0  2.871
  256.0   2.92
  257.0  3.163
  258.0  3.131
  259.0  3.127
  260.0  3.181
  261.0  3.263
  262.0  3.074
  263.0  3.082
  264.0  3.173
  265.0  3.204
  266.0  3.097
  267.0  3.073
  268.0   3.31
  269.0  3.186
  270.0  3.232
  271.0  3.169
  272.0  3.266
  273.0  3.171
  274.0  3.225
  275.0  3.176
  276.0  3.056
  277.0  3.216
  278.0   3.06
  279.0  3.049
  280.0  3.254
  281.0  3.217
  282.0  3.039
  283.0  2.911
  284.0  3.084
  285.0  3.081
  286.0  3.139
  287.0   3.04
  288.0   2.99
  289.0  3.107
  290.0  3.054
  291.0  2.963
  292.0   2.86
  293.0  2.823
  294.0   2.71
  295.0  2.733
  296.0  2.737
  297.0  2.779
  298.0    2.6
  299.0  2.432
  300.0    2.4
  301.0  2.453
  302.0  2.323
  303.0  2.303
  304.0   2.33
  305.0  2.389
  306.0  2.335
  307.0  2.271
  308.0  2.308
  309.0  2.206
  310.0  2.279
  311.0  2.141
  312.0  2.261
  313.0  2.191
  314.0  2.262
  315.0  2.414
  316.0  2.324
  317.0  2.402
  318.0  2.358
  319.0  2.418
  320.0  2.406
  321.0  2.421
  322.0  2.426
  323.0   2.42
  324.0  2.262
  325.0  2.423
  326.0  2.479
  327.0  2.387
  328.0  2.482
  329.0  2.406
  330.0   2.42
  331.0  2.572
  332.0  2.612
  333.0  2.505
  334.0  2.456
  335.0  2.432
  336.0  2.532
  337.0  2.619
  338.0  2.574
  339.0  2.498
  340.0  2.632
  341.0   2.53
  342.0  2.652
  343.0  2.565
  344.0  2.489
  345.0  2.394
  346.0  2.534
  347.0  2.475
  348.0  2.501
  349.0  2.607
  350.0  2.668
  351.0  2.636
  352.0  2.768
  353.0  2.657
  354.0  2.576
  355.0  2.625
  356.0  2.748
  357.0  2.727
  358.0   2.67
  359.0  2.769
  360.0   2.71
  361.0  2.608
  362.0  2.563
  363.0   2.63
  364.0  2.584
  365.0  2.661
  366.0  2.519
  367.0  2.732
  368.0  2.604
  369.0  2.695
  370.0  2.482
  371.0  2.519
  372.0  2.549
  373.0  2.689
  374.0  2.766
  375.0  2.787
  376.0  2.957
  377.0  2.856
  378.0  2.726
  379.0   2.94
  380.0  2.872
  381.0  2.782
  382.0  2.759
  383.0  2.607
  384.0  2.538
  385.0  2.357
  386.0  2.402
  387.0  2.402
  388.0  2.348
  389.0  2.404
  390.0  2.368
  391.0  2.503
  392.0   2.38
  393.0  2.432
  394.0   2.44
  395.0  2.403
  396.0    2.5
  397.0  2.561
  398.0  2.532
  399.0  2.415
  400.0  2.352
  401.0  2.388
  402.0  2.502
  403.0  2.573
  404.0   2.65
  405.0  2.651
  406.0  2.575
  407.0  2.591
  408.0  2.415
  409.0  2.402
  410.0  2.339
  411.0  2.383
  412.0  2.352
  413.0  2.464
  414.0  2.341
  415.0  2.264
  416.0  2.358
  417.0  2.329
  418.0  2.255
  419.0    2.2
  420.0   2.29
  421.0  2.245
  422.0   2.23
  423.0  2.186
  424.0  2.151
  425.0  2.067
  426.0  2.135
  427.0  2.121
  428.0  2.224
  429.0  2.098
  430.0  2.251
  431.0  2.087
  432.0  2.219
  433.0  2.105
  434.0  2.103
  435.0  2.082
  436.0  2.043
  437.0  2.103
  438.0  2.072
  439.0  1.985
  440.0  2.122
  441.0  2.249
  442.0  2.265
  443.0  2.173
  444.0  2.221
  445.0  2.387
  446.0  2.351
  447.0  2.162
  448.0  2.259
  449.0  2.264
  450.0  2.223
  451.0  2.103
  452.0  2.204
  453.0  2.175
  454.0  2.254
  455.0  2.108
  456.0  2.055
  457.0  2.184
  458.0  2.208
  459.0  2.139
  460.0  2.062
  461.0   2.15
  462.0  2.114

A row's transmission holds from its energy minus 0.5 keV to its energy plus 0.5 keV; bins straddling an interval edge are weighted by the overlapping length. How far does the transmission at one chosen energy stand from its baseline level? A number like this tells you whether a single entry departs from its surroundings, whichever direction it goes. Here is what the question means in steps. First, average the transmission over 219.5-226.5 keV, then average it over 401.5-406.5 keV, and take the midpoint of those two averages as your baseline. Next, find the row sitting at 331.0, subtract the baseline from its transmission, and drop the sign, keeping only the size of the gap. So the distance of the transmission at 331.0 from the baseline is 0.50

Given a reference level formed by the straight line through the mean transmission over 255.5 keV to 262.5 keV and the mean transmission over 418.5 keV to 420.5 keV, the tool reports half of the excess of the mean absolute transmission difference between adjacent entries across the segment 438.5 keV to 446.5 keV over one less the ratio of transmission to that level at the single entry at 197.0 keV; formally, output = 0.12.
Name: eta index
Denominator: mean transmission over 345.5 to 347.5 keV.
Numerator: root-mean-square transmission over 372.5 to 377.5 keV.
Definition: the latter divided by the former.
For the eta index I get 1.12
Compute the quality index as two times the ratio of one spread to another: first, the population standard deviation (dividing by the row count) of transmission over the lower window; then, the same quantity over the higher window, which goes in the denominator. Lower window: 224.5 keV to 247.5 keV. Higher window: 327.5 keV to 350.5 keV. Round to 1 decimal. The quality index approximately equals 7.2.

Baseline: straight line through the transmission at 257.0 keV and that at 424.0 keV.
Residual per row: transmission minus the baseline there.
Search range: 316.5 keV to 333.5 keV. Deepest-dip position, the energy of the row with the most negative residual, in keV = 324.0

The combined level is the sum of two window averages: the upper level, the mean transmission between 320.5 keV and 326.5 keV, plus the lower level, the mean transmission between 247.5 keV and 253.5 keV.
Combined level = 5.2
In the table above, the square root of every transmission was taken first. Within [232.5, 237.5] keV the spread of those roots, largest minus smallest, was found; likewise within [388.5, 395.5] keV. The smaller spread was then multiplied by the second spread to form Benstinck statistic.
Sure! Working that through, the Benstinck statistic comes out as 0.0011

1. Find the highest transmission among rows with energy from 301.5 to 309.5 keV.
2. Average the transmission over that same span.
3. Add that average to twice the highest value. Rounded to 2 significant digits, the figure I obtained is 7.1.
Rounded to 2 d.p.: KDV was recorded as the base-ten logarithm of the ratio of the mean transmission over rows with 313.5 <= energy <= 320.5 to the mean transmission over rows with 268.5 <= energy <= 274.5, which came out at -0.13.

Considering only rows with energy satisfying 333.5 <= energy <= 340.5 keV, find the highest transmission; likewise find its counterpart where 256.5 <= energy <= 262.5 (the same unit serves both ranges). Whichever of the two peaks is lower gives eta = 2.63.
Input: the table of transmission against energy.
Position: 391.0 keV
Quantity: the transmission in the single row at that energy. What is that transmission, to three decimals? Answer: 2.503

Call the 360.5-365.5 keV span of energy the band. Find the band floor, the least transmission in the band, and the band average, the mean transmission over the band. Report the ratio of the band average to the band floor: 1.02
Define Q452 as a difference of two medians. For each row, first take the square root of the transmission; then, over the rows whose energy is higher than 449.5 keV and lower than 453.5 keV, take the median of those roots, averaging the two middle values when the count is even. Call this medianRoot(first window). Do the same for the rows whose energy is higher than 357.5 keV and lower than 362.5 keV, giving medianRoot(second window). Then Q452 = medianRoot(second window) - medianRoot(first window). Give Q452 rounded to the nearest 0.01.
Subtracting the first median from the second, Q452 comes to 0.15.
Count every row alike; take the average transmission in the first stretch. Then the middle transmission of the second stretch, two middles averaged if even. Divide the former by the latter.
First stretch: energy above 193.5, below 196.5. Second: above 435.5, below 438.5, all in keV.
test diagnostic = 2.05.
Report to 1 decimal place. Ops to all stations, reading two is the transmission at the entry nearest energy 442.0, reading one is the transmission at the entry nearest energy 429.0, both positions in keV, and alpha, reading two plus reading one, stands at 4.4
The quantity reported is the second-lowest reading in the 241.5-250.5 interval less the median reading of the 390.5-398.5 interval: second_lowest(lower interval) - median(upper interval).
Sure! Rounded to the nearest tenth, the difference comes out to 0.2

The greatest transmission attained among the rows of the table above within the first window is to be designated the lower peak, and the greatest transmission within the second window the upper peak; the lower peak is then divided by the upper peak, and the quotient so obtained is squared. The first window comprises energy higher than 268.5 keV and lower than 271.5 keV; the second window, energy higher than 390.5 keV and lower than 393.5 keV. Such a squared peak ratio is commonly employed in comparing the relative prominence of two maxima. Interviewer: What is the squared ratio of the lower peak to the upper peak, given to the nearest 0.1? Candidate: 1.7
